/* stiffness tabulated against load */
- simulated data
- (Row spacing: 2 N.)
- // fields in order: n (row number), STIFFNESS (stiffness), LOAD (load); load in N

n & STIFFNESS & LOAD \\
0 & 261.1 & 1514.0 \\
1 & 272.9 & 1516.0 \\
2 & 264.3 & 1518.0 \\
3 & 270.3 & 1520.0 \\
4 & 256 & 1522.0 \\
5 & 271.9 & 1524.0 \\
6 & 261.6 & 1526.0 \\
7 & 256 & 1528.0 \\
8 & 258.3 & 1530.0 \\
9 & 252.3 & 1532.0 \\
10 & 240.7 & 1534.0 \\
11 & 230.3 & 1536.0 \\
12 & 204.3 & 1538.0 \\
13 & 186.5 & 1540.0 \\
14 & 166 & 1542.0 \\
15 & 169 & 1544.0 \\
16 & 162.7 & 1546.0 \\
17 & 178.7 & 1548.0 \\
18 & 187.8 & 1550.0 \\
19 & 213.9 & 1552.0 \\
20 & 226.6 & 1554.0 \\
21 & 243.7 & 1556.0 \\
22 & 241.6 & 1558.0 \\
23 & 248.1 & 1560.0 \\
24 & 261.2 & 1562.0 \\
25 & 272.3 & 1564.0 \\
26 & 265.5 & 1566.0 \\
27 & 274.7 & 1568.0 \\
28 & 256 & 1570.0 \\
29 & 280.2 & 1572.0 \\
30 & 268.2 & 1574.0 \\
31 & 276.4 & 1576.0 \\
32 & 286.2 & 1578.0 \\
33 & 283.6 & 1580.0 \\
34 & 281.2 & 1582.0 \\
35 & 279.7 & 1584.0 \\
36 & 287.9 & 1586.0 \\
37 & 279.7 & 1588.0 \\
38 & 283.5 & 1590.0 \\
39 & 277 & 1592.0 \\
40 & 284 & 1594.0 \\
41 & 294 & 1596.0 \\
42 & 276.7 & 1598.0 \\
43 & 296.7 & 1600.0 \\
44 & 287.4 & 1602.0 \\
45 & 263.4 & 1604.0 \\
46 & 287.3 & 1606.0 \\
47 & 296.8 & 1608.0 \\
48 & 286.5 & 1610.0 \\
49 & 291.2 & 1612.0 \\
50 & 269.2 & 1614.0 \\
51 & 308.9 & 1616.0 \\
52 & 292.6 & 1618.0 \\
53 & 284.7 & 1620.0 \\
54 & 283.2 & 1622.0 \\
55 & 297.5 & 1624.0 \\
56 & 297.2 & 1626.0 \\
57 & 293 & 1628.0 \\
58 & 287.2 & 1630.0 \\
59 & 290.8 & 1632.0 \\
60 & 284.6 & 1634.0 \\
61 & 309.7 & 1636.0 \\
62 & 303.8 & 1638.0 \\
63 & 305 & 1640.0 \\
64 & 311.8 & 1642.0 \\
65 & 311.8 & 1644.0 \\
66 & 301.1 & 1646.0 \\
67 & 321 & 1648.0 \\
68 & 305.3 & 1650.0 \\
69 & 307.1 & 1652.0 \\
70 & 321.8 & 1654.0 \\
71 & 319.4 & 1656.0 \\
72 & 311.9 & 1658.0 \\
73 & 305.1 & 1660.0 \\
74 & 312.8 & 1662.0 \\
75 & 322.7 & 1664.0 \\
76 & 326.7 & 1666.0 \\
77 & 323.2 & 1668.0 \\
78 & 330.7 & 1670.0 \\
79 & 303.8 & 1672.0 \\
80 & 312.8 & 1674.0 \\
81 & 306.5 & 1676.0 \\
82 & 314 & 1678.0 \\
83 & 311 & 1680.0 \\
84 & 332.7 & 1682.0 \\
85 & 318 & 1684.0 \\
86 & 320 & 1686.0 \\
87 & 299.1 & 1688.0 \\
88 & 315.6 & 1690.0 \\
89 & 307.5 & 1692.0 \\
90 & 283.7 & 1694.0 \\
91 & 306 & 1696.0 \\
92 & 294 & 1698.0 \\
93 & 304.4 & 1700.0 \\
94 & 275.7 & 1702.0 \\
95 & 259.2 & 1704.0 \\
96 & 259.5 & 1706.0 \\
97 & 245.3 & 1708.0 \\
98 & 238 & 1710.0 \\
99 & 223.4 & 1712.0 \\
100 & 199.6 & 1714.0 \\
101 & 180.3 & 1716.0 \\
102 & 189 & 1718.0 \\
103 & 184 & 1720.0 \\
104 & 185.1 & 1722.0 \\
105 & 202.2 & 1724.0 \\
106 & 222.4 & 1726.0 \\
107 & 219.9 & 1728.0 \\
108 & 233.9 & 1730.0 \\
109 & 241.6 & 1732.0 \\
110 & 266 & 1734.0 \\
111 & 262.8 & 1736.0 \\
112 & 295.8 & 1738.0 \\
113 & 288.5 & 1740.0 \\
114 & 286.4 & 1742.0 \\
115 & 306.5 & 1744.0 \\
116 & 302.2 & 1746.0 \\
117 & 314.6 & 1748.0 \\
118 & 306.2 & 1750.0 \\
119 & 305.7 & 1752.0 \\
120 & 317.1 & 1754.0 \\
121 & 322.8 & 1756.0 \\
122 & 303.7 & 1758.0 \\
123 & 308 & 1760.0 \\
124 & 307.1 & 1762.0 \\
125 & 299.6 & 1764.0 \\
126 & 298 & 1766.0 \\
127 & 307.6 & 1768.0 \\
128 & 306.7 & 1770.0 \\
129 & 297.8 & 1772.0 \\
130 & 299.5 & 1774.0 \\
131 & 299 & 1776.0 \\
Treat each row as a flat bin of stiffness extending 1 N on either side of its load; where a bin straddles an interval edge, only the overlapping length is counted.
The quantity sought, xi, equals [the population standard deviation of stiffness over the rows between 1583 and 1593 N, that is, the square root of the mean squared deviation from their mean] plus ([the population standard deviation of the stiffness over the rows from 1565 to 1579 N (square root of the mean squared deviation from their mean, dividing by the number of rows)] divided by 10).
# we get 5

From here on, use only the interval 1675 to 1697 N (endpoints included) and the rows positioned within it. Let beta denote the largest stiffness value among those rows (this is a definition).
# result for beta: 332.7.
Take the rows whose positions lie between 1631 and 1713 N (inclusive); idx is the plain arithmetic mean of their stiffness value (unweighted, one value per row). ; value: 301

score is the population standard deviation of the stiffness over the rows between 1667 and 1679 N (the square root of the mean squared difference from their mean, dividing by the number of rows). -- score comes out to 9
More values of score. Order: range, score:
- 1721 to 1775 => 38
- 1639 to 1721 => 42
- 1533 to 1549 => 28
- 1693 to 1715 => 33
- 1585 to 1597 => 6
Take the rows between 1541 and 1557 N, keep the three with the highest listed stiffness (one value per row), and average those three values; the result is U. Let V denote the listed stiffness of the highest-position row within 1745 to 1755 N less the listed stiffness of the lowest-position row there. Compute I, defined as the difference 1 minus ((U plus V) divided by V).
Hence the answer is -15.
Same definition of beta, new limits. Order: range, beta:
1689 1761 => 322.8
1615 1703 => 332.7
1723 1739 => 295.8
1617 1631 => 297.5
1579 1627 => 308.9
